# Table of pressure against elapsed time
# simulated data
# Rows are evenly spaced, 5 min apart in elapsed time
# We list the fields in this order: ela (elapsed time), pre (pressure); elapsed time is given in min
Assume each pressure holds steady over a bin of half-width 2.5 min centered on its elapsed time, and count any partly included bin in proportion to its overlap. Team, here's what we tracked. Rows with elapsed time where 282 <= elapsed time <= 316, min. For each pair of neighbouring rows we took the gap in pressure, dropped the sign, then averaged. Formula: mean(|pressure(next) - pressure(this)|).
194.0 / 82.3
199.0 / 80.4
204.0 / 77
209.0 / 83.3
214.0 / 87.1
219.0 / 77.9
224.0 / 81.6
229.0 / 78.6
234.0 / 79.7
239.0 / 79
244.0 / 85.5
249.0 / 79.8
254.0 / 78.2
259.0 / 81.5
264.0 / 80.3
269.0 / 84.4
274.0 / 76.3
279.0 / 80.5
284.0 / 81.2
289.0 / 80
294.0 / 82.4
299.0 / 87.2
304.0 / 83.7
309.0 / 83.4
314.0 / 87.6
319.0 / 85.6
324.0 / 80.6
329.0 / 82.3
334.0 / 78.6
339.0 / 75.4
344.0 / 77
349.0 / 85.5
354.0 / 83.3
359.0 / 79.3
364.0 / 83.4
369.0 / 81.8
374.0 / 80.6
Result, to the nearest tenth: 2.7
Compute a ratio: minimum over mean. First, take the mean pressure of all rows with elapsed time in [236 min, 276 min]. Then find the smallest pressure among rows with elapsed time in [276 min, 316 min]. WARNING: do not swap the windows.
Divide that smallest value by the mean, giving 0.992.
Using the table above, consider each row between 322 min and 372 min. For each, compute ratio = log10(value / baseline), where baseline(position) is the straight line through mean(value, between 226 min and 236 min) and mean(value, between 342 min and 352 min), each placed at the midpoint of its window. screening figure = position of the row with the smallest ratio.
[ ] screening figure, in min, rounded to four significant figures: 339.0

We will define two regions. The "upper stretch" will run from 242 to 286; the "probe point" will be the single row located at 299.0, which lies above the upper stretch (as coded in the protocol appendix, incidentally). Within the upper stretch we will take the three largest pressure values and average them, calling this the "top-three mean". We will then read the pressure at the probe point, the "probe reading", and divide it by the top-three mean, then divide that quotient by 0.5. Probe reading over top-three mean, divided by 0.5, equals 2.08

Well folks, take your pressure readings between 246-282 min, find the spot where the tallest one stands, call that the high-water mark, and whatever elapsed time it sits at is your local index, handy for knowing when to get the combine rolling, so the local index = 269.0 min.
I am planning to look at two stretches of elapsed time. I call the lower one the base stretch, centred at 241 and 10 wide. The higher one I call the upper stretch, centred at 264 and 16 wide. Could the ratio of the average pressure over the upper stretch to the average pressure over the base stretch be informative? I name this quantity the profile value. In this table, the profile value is 1.00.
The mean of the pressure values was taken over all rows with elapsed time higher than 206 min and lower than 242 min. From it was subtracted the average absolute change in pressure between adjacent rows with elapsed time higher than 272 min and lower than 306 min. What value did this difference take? 78.2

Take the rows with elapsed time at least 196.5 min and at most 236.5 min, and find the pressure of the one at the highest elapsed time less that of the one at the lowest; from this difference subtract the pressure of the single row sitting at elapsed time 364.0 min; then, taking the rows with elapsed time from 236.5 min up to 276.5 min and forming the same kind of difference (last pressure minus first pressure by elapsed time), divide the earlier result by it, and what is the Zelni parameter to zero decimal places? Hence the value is 31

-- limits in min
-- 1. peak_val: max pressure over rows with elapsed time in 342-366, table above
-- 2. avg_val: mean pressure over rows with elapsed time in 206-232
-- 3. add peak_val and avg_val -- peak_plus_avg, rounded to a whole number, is 167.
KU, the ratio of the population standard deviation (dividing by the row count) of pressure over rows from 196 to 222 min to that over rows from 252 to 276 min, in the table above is 1.33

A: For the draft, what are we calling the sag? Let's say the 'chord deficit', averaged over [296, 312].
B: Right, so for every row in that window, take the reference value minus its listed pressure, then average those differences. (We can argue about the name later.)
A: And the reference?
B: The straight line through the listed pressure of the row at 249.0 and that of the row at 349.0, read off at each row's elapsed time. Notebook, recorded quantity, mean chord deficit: -1.8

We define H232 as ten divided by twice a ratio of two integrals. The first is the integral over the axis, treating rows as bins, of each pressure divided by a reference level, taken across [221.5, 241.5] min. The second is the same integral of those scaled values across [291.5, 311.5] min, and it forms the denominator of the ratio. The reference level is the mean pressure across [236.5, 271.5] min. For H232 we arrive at 5.3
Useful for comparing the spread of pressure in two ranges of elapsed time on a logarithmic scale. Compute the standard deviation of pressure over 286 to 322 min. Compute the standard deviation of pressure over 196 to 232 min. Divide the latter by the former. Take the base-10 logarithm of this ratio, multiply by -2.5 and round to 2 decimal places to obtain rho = -0.28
